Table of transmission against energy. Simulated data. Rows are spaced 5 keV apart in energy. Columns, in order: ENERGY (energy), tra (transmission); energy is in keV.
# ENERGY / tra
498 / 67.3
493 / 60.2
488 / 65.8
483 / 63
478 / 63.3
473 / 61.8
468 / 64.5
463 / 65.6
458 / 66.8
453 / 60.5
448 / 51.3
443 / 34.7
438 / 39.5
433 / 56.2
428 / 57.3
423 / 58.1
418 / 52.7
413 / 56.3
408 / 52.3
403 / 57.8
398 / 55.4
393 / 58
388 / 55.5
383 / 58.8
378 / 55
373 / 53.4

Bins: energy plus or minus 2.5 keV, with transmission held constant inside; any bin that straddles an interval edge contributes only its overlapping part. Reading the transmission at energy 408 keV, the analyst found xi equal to 52.3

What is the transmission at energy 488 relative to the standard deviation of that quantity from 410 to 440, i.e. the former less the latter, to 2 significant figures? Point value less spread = 59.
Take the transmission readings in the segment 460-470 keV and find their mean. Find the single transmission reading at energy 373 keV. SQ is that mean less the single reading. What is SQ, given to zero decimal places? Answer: 12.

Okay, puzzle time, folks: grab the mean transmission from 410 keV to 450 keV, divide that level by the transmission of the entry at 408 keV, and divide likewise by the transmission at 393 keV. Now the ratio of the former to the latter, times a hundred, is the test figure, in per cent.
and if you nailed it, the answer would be 111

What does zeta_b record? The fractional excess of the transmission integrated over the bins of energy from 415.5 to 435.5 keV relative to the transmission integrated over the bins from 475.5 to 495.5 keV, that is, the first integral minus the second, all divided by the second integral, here -0.11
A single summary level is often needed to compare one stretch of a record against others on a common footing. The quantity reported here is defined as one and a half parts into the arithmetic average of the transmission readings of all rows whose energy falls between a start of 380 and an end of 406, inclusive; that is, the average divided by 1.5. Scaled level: 38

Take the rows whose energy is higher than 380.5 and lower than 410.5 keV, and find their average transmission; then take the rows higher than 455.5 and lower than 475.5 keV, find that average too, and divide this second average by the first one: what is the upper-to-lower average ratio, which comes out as 1.15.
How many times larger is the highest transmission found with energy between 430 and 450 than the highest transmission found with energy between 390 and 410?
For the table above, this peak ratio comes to 0.97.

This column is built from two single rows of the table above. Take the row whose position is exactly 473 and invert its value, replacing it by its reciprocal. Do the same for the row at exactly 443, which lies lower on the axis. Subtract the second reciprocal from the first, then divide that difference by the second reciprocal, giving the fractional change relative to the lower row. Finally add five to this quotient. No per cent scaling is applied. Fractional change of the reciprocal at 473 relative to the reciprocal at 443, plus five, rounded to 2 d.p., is 4.56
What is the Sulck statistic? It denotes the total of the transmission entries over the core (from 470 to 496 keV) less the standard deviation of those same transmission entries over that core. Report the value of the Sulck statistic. 312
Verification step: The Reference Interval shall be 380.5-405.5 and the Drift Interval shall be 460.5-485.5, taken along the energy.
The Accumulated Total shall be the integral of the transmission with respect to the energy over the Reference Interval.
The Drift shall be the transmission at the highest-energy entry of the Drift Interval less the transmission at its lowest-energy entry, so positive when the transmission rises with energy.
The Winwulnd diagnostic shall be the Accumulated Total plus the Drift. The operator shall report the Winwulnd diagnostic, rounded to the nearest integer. 1425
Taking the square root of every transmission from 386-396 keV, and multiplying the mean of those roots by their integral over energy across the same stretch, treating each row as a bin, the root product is 567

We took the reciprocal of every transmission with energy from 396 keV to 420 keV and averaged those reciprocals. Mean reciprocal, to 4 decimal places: 0.0182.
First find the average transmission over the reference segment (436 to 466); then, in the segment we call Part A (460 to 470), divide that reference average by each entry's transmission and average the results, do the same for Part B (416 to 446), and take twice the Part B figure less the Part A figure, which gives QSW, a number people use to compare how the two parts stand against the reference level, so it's 1.4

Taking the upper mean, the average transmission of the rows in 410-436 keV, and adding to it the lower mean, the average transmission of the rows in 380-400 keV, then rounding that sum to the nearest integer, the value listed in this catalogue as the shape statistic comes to 113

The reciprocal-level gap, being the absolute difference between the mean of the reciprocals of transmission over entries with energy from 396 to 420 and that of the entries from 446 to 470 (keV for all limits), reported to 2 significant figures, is 0.0019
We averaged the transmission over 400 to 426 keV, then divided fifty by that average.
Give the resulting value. 0.90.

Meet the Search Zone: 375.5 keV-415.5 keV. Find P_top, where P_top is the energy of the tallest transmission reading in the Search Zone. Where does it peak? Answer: 383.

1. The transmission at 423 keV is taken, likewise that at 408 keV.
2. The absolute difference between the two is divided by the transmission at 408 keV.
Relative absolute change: 0.11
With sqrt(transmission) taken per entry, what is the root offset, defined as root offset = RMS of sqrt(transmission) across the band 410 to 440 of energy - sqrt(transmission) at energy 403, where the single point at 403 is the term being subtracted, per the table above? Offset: -0.3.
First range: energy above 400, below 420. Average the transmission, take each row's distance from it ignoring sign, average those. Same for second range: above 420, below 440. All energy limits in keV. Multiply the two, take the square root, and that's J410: 3.9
